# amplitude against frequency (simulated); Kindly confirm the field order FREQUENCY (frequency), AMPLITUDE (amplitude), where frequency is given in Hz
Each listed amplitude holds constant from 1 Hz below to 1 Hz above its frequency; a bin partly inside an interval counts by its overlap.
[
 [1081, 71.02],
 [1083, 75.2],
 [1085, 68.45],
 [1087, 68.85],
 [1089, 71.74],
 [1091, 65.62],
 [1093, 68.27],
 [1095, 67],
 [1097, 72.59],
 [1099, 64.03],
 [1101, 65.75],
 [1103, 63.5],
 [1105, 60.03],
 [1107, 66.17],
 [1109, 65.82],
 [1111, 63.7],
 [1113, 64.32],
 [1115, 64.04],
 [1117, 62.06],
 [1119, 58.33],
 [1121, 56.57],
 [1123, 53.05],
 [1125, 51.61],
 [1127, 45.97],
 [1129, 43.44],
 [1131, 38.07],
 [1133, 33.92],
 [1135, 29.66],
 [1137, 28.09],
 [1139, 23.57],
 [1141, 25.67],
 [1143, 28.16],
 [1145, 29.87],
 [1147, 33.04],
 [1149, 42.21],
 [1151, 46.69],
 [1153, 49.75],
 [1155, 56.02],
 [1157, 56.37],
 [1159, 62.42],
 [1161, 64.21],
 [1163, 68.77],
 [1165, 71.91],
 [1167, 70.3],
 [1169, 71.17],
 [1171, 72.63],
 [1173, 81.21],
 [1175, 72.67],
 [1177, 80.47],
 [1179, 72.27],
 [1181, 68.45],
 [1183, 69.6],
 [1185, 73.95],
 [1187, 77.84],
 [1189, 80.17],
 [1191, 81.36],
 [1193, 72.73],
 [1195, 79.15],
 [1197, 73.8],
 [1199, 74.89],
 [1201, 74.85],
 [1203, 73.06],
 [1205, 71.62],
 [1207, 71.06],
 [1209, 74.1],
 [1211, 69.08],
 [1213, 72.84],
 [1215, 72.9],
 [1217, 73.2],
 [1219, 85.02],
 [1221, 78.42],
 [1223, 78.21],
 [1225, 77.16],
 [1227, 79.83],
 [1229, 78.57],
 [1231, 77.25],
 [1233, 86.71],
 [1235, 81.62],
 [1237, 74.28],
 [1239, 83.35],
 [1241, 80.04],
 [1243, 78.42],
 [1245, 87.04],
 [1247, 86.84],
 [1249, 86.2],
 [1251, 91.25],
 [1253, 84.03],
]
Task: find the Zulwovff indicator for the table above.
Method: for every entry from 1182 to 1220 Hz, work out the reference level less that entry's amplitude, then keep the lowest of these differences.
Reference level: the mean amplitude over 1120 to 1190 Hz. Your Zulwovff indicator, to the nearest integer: -30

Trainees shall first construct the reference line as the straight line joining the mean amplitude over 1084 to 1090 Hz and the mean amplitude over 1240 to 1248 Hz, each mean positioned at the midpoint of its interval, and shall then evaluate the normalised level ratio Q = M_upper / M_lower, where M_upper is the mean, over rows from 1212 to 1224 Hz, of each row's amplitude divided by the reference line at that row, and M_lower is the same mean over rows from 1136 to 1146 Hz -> 2.6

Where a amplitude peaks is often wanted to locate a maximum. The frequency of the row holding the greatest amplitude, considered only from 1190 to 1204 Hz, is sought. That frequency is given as 1191 Hz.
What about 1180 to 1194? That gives 1191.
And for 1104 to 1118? 1107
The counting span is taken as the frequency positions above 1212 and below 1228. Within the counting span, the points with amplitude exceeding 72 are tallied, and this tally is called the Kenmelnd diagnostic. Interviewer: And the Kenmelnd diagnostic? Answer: 8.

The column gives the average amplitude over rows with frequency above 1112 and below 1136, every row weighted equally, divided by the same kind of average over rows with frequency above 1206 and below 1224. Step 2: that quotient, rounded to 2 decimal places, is 0.67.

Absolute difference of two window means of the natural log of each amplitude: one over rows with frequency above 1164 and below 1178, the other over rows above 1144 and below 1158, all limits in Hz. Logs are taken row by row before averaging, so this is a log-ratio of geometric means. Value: 0.53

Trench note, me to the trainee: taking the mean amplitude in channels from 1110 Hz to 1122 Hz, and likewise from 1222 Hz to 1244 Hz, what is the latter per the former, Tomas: 1.29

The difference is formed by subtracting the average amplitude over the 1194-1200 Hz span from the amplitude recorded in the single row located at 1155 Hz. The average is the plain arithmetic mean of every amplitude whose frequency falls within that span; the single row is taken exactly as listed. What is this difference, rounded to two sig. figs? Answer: -20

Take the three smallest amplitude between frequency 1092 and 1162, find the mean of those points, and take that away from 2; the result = -24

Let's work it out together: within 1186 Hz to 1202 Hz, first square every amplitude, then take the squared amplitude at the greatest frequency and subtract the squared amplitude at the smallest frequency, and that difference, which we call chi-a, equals -457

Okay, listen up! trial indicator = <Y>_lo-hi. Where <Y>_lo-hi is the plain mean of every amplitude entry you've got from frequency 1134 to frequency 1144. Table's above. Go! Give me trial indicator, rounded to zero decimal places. 27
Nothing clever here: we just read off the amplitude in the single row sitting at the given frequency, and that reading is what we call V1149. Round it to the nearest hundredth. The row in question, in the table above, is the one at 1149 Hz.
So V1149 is 42.21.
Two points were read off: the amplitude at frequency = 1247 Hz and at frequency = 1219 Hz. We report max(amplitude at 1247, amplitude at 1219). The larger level 86.8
